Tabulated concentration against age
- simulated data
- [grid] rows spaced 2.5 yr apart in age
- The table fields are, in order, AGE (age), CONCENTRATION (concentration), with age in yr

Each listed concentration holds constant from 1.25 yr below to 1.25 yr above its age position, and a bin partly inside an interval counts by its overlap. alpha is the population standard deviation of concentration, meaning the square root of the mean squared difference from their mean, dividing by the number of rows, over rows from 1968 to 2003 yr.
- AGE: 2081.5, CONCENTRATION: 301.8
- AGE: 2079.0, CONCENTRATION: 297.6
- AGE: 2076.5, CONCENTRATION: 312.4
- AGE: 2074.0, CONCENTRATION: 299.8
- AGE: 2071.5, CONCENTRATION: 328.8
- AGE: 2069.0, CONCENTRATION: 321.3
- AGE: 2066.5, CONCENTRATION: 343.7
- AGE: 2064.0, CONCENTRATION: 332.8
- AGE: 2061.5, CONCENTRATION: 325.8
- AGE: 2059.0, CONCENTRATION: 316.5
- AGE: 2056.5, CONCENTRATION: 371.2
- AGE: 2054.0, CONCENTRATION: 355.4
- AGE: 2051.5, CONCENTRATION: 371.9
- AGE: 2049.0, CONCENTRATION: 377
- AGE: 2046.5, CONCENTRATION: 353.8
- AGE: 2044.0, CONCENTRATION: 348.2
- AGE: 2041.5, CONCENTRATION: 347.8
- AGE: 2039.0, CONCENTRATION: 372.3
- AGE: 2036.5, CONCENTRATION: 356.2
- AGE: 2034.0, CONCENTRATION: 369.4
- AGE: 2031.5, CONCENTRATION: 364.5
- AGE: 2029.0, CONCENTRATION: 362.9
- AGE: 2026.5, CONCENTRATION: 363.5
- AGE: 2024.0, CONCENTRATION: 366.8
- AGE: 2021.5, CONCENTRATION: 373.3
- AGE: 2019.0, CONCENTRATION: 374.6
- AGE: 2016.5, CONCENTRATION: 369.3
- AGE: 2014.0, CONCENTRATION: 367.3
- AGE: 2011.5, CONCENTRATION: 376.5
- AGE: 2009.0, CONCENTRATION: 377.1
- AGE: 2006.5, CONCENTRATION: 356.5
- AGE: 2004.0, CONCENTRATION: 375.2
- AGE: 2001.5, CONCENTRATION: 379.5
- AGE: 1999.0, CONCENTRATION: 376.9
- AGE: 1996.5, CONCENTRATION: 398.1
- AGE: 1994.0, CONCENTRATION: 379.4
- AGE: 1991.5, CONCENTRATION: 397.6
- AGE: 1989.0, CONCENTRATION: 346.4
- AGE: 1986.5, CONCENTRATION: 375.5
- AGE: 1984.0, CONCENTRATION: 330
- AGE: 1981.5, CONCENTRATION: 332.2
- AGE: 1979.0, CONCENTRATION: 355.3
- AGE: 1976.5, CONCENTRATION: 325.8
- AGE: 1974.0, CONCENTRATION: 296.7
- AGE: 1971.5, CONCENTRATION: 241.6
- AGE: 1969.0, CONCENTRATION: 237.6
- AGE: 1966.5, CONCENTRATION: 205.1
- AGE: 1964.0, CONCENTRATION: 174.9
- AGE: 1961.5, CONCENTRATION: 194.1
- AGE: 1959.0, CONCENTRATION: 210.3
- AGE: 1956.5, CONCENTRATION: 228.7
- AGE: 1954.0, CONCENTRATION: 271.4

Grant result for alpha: 50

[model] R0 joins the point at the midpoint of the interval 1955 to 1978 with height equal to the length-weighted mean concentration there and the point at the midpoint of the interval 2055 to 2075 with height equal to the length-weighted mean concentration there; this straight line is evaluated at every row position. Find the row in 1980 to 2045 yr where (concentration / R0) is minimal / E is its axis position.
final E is 2044.0 yr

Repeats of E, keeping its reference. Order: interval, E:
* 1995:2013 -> 2006.5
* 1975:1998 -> 1984.0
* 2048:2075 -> 2074.0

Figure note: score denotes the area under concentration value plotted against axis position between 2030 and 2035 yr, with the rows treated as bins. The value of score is 1833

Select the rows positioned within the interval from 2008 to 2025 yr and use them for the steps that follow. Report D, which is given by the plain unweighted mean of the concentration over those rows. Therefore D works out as 372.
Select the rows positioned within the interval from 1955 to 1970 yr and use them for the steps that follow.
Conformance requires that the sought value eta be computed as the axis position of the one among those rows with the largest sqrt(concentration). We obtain 1969.0 yr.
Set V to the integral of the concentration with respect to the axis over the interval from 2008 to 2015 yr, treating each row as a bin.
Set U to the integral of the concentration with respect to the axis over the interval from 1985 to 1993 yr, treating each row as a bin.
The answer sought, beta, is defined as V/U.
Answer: 0.88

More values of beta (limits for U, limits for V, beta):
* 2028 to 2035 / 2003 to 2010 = 1.01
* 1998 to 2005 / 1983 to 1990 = 0.93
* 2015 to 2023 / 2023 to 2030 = 0.86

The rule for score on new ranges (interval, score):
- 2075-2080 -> 1526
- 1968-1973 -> 1213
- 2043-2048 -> 1762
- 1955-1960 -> 1113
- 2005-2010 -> 1834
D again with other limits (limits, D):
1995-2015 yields 376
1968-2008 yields 344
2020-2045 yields 362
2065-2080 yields 317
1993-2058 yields 369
